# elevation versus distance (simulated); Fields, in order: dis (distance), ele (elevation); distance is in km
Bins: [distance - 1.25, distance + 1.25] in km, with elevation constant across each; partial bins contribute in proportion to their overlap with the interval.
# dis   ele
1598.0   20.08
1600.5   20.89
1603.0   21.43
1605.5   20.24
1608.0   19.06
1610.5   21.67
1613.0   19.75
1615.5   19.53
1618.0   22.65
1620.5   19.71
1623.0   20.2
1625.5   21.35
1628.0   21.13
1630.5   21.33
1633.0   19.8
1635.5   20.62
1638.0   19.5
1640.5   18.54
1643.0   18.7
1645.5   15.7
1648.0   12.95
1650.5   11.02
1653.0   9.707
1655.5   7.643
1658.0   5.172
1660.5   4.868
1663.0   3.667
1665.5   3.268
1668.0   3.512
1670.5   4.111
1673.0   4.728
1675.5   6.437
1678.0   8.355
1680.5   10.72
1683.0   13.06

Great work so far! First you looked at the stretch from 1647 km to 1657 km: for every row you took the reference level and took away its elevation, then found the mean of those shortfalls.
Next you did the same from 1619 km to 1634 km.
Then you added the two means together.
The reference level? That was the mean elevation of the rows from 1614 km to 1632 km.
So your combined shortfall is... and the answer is 11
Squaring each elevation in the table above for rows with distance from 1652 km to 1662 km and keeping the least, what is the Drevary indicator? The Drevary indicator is 24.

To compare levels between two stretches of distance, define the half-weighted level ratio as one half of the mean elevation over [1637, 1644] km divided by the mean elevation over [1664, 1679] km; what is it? 1.9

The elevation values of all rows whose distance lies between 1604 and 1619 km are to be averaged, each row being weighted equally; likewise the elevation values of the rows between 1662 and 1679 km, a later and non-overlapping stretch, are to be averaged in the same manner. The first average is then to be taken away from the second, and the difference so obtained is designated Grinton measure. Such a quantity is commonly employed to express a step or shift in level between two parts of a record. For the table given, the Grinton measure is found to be -15.6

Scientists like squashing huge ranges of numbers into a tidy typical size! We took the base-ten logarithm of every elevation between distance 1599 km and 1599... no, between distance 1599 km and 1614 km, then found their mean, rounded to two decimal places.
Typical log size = 1.31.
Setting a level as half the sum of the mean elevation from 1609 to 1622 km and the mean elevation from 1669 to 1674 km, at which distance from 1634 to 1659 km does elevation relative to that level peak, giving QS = 1635.5 km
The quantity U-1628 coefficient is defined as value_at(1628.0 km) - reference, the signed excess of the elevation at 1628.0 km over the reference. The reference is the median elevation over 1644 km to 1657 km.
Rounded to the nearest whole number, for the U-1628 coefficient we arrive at 10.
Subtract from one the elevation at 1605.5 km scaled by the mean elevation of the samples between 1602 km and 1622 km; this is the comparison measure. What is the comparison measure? 0.0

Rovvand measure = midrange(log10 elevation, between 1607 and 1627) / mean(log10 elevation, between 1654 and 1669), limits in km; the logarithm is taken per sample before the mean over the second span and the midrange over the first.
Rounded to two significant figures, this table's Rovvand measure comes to 2.0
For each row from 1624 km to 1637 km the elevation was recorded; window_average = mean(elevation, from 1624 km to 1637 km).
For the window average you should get 21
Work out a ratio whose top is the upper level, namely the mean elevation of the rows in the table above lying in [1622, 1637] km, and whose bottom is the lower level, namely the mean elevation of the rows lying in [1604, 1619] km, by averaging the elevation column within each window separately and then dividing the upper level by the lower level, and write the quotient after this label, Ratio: 1.01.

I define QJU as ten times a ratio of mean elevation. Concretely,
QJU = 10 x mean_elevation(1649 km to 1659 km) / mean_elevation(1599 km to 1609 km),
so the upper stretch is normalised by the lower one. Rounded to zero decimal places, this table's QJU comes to 4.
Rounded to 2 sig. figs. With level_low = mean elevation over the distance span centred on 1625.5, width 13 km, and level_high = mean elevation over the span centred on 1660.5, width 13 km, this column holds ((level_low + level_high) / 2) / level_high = 2.6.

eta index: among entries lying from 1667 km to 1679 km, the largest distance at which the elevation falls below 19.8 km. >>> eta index 1678.0 km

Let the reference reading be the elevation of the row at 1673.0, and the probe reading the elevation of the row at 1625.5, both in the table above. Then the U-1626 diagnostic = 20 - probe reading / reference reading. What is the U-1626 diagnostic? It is 15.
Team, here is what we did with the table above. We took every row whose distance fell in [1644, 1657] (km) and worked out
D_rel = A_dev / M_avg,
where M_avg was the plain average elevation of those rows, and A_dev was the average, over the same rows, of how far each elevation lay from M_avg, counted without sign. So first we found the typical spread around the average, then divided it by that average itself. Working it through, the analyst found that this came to 0.20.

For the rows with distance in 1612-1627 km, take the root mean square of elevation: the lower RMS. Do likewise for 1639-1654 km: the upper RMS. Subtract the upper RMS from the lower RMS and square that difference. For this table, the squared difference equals 33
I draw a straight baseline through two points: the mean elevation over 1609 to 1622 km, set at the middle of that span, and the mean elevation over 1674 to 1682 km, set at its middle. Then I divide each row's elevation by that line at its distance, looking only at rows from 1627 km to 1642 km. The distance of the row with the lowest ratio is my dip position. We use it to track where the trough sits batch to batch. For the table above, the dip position 1633.0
